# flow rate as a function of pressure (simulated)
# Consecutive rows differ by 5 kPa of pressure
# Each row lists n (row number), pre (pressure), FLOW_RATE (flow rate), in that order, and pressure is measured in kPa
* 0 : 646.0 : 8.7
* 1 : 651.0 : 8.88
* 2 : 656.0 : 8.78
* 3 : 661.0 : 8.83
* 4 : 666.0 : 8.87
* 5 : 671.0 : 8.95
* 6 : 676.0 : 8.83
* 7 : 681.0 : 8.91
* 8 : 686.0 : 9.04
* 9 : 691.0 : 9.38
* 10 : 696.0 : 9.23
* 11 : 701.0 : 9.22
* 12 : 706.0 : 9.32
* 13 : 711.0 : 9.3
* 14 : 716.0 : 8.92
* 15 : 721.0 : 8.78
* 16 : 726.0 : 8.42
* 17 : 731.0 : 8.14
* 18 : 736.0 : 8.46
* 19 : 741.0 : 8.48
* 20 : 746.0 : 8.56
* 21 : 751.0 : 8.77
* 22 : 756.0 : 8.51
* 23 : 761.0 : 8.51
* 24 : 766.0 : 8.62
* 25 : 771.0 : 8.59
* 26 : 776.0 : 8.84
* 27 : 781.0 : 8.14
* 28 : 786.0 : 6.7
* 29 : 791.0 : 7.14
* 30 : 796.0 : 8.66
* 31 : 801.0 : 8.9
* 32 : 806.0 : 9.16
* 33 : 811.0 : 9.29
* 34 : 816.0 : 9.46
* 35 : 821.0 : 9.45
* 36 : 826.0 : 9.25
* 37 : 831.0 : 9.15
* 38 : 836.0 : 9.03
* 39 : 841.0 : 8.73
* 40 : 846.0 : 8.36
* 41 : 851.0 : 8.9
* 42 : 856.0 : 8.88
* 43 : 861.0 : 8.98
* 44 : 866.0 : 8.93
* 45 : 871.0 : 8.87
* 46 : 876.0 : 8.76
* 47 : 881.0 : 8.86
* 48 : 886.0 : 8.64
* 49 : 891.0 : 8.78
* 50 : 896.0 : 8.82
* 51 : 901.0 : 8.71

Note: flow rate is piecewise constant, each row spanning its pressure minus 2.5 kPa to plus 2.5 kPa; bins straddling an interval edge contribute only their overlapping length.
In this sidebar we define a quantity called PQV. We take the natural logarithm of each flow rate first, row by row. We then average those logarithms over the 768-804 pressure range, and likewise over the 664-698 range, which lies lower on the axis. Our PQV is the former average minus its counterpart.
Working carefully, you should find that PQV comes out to -0.11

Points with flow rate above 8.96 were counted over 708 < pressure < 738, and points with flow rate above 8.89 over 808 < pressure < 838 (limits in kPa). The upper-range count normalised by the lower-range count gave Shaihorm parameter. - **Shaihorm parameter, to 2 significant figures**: 6.0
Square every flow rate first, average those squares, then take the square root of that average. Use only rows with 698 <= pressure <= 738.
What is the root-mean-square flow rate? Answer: 8.83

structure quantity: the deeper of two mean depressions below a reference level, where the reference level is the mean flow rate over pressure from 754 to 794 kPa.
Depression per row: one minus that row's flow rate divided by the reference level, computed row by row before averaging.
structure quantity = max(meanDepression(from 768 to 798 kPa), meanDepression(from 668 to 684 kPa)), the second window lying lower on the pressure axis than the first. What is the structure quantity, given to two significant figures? 0.015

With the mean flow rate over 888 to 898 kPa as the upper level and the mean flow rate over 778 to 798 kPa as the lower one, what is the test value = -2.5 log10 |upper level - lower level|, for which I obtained -0.1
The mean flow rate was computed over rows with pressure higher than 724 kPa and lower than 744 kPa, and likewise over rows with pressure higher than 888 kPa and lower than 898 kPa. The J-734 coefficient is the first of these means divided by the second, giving 0.95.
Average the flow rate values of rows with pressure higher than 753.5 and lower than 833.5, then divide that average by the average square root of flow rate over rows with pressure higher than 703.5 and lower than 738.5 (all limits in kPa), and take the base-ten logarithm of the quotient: 0.466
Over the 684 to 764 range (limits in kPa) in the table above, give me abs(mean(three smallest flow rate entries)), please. 8.34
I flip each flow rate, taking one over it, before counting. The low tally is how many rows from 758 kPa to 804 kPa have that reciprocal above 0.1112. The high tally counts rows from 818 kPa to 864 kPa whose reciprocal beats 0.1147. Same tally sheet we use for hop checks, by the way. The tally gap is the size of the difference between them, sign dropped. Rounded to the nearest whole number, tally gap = 8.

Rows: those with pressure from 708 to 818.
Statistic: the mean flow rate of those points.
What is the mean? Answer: 8.56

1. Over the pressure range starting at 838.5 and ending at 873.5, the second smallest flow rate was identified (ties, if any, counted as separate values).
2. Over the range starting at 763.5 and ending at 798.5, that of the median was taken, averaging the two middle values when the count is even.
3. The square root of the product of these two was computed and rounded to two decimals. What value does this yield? 8.66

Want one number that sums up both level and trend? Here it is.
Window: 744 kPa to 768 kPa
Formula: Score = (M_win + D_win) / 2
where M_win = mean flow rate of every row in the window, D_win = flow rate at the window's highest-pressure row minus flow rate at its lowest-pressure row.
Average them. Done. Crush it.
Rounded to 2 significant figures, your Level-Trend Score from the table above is 4.3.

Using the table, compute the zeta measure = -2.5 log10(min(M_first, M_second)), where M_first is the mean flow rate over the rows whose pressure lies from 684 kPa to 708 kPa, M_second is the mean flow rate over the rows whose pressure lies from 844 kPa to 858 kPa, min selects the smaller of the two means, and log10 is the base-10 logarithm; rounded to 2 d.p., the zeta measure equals -2.35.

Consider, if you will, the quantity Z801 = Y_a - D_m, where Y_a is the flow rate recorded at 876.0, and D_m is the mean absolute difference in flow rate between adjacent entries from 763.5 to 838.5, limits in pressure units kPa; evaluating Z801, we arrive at 8.36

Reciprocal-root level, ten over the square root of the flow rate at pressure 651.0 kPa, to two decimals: 3.36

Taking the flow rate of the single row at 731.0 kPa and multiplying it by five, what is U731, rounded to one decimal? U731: 40.7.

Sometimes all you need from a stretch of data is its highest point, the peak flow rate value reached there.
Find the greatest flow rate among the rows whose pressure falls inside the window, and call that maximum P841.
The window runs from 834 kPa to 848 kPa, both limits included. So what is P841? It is 9.03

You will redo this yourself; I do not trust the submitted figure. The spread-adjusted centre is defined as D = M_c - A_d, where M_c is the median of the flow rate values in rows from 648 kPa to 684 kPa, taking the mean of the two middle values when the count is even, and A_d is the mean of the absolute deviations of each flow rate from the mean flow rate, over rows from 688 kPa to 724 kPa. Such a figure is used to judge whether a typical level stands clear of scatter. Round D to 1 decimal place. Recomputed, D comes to 8.7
